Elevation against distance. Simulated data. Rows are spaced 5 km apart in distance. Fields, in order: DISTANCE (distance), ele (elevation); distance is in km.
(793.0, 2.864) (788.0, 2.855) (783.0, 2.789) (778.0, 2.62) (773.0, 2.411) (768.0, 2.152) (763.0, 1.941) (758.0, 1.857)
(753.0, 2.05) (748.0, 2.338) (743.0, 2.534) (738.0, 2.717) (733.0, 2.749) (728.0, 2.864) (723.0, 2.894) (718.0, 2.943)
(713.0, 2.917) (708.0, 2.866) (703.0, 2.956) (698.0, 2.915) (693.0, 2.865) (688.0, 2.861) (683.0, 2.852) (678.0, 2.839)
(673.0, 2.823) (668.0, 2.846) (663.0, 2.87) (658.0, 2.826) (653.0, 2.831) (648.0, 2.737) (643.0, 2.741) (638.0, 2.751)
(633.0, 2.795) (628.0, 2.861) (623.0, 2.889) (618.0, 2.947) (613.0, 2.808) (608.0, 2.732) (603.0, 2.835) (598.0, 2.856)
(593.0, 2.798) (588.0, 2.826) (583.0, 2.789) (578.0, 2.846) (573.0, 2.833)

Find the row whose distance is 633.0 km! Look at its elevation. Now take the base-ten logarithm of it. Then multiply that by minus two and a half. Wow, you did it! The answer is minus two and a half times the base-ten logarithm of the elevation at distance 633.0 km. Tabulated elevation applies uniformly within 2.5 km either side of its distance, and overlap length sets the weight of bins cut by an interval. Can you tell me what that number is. -1.12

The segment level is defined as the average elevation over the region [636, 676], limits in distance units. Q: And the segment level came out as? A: 2.80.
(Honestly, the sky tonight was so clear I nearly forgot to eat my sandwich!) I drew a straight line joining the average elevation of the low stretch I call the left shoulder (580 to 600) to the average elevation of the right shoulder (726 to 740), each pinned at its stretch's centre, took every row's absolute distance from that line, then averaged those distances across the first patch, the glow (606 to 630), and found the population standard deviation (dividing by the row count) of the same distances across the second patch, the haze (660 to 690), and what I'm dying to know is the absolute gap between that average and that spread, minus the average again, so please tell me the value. -0.015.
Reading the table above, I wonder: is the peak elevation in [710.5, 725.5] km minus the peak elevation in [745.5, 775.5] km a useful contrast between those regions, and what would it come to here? 0.53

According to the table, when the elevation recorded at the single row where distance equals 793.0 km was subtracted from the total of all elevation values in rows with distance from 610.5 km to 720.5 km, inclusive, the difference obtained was 60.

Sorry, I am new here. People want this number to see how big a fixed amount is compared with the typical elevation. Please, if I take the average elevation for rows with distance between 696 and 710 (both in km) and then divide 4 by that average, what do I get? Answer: 1.37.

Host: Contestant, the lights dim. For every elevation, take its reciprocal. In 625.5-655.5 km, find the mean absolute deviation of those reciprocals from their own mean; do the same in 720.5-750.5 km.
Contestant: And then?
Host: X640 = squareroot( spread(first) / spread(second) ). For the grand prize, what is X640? 0.48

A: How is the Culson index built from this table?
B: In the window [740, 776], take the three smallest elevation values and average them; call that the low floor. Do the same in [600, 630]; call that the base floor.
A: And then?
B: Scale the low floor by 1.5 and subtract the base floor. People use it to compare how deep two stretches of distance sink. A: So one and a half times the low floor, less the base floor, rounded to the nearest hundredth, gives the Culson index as 0.13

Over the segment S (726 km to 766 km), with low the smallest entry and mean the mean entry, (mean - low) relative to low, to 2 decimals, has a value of 0.28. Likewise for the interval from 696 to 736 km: 0.05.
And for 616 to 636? 0.03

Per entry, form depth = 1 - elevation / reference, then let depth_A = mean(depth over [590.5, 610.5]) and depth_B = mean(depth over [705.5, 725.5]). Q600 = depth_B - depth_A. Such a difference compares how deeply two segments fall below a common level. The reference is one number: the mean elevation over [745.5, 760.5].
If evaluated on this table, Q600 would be -0.05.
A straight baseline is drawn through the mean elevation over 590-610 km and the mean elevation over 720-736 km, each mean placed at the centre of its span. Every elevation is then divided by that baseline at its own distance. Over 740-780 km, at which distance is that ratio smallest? 758.0 km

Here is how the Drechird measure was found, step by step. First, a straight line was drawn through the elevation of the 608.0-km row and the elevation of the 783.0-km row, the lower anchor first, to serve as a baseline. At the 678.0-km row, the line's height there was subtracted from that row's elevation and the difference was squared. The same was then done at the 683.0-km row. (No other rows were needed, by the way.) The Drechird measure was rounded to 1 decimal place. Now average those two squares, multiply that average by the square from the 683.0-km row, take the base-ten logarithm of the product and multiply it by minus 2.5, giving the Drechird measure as 10.3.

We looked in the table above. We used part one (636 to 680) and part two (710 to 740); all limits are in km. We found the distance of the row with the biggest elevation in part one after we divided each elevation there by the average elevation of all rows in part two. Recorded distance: 663.0 km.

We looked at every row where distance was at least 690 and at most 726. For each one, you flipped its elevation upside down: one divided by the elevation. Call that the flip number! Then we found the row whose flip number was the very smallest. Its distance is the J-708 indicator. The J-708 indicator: 703.0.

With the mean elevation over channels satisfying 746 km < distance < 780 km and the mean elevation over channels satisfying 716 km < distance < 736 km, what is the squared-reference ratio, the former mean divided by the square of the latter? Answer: 0.268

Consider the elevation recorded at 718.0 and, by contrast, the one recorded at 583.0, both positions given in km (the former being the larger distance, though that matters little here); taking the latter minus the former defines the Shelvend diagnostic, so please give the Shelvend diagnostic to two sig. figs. -0.15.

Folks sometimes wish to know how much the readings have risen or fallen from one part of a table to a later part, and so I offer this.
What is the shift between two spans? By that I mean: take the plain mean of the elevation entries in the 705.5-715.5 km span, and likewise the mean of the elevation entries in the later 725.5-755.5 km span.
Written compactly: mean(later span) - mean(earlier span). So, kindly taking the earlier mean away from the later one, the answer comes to -0.35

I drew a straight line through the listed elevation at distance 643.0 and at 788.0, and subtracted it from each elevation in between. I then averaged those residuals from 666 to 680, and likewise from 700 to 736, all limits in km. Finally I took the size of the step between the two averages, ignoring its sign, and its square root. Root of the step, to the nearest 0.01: 0.11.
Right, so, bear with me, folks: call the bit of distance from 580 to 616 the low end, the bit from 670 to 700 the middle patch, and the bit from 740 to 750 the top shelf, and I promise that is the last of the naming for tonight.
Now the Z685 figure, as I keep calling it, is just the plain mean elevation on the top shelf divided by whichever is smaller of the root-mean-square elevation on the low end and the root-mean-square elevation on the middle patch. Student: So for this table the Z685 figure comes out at 0.87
